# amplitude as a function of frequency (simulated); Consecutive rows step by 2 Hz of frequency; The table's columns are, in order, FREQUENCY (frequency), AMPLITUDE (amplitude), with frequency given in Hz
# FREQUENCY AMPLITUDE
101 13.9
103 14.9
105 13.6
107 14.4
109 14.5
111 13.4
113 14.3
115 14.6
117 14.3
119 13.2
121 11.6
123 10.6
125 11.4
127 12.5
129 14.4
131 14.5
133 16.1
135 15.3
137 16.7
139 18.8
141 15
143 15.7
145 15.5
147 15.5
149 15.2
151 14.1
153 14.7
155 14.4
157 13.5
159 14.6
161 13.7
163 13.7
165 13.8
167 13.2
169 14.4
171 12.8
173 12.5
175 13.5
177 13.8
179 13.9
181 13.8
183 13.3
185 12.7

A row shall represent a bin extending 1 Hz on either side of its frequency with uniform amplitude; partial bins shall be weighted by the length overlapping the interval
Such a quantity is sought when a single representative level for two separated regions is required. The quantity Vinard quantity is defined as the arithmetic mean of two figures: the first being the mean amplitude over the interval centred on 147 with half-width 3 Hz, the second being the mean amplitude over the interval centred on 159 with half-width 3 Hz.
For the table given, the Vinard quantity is 14.7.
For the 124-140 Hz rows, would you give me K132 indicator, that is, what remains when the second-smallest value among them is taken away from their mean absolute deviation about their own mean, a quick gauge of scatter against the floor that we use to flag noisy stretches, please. -10.7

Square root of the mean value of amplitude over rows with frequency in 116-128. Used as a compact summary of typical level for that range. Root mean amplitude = 3.50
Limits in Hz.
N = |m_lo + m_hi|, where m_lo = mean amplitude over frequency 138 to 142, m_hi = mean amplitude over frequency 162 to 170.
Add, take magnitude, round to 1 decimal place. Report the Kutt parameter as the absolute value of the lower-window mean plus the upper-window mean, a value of 30.7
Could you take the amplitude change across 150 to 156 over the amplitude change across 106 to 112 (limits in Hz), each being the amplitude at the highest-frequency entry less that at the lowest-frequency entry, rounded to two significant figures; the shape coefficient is -0.30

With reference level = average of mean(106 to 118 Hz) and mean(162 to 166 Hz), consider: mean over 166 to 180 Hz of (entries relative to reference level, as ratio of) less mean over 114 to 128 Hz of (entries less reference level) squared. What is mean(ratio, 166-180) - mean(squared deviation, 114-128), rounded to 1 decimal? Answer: -3.0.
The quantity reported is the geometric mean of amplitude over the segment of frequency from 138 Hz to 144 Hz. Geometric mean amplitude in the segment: 16.4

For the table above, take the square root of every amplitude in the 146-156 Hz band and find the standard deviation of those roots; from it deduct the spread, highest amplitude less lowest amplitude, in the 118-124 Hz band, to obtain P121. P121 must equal -2.5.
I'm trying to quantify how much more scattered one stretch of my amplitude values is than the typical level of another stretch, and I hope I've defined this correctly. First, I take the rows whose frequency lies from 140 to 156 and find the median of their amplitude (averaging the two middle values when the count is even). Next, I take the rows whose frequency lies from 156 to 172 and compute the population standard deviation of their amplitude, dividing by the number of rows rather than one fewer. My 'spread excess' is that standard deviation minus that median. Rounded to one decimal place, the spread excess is -14.6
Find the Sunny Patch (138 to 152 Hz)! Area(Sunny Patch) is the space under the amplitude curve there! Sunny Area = 220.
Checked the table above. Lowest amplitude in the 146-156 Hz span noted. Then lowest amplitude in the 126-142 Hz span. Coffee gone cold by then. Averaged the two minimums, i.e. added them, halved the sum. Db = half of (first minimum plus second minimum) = 13.3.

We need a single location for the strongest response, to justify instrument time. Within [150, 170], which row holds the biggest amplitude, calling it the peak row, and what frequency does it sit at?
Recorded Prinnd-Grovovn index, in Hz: 153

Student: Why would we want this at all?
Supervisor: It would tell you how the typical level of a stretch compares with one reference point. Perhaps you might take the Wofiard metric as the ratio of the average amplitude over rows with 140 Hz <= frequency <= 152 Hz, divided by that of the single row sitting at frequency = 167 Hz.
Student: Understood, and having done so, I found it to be 1.15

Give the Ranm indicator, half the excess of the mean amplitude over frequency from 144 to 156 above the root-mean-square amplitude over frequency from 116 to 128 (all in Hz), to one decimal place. 1.3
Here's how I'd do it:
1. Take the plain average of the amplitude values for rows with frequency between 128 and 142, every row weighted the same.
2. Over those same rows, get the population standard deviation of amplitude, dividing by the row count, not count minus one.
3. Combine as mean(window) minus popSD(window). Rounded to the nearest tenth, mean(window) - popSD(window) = 14.4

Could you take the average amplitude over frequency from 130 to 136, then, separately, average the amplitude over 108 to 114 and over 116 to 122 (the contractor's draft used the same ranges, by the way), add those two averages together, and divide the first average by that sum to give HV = 0.56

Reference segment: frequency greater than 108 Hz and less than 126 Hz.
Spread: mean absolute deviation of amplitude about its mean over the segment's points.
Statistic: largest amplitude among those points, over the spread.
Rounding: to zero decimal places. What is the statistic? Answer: 12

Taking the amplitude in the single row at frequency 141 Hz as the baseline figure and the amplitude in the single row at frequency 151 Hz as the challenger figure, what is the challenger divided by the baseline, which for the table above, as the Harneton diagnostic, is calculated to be 0.94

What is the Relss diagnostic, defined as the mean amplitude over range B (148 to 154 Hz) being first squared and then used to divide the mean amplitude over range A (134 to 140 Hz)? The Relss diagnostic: 0.079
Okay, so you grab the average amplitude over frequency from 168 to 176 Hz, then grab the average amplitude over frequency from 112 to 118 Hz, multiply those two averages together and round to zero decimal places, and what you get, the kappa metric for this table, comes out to 192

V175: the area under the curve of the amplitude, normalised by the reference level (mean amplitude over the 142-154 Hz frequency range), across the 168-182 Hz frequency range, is 12.5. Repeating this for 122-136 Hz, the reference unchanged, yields 12.5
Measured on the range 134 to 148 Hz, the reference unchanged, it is 14.9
